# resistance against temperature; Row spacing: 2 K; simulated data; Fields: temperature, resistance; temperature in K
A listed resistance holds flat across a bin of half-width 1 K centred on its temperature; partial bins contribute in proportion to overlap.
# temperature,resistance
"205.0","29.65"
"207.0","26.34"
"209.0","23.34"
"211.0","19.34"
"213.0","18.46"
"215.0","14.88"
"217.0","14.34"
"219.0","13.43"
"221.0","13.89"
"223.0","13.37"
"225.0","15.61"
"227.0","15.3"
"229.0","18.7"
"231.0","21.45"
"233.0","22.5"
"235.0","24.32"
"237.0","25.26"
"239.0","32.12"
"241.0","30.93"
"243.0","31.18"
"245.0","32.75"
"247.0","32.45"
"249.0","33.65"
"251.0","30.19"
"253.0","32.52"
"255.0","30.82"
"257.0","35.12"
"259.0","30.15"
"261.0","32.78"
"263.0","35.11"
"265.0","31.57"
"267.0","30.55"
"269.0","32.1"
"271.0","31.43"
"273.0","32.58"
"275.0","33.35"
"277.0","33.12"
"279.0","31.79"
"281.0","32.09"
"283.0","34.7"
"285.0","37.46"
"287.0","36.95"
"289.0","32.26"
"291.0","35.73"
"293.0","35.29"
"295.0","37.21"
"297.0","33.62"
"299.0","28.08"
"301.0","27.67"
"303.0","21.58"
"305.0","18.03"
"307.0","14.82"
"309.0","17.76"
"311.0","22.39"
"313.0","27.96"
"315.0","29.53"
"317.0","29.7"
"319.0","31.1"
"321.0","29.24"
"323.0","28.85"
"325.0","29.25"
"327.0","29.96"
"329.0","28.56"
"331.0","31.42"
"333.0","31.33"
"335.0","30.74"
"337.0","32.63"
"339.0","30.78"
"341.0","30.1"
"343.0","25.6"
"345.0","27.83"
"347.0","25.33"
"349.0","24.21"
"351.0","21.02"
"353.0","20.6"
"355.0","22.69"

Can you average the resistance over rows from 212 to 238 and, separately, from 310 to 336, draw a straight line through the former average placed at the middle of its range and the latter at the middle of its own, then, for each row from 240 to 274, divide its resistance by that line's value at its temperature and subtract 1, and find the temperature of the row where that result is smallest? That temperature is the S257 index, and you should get 267.0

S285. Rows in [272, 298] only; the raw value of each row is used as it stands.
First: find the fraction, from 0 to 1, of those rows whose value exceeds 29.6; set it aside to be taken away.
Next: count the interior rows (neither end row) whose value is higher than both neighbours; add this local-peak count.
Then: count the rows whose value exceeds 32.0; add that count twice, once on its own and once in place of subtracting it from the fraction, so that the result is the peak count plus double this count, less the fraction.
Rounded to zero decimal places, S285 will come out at 27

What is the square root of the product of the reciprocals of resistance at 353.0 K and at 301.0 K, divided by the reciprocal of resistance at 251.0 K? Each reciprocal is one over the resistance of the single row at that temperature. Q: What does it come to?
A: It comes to 1.26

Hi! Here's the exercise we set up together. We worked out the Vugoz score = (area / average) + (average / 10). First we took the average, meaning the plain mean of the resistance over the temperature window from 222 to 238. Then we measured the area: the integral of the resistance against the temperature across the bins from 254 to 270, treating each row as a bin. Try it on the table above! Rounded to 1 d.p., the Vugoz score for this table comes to 28.4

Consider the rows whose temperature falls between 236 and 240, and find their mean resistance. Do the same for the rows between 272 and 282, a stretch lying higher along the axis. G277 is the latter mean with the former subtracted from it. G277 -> 4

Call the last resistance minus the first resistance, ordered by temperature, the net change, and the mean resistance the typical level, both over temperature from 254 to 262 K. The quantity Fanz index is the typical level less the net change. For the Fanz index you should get 30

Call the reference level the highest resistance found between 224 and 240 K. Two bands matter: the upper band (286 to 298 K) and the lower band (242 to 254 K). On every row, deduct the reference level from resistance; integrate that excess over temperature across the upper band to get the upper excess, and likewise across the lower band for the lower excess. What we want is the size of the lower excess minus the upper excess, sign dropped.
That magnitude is 37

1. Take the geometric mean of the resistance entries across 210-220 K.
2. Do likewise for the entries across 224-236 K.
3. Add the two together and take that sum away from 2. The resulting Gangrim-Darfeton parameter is -33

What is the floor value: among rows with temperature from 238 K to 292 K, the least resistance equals 30.15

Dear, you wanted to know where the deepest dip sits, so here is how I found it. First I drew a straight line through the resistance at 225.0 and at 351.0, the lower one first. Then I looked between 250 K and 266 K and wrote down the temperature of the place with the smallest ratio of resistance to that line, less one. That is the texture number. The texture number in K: 259.0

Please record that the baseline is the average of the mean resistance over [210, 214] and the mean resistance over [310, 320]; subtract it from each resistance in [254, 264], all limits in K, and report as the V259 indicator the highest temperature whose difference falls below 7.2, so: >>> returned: 259.0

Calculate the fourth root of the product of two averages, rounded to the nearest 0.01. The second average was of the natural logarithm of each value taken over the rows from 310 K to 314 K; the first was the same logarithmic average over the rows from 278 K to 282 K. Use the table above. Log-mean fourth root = 1.83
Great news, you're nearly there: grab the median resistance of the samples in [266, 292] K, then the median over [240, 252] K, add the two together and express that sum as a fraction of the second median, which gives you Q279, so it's 2.02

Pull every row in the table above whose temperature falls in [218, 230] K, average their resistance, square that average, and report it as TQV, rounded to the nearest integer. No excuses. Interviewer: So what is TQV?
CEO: 227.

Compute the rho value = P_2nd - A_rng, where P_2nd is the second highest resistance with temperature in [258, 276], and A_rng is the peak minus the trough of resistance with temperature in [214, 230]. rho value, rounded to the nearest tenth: 28.0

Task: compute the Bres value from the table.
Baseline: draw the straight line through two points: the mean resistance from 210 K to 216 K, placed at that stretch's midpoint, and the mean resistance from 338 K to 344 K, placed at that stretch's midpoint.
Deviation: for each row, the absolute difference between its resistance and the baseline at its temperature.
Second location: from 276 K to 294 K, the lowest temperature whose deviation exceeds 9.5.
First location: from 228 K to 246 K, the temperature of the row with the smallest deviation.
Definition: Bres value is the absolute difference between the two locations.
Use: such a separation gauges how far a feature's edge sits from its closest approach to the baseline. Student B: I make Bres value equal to 48 K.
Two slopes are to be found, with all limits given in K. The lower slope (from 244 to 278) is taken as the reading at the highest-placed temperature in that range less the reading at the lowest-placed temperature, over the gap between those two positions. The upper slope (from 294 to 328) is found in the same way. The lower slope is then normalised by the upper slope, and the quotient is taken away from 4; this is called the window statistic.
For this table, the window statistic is 4.1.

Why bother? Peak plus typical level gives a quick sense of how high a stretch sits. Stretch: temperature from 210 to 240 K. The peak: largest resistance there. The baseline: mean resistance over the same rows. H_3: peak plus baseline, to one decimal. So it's 51.0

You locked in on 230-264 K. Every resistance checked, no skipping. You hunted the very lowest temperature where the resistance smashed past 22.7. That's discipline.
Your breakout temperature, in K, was 235.0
